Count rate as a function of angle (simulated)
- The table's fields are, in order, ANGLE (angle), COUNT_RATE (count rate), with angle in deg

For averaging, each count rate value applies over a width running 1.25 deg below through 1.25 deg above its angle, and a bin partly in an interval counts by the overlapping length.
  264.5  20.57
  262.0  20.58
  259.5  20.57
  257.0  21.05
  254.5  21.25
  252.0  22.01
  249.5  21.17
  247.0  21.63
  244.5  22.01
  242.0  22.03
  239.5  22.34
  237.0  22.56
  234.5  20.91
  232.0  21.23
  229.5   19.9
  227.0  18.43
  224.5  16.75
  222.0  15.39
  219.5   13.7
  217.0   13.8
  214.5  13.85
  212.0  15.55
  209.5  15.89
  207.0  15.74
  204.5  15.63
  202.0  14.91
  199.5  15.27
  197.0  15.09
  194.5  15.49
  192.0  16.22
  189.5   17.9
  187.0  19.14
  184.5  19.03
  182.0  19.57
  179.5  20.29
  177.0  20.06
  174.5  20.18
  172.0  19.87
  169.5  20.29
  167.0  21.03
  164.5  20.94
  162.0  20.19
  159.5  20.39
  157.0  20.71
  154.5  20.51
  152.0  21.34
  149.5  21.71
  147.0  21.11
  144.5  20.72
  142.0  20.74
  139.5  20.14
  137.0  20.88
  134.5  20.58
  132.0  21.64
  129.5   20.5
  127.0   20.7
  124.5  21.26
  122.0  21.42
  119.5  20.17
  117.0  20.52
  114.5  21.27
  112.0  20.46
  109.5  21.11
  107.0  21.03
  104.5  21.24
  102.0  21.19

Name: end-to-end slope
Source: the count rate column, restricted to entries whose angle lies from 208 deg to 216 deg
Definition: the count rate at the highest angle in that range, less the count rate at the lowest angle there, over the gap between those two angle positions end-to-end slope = -0.41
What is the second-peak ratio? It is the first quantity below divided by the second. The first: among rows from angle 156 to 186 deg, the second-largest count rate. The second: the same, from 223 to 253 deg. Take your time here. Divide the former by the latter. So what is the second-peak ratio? 0.94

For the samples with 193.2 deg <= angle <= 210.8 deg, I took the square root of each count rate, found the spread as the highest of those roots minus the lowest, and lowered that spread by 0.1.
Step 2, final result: 0.02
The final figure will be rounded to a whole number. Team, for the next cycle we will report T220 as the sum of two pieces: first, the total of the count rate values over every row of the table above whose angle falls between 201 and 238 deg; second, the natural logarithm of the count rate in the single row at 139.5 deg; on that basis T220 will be 257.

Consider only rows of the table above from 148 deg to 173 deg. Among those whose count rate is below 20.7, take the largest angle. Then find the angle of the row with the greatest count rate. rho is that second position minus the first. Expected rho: -22.5 deg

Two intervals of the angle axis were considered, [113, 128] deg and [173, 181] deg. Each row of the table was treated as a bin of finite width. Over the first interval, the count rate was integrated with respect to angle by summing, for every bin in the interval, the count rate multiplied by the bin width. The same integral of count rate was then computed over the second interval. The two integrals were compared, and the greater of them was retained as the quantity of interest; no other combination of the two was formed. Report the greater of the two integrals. 313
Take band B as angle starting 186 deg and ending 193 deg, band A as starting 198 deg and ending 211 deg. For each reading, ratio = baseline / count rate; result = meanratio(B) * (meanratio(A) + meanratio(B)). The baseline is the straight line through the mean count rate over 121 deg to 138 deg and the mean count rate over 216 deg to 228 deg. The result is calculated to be 2.04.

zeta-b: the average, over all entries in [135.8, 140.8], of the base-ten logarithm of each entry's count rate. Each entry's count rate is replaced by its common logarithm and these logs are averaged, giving 1.312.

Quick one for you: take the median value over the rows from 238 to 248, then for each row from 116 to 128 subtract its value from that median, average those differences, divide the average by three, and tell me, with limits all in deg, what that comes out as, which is 0.40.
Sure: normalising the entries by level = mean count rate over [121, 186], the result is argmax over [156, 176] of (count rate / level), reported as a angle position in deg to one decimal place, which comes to 167.0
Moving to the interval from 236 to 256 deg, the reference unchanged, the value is 237.0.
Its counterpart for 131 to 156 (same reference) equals 149.5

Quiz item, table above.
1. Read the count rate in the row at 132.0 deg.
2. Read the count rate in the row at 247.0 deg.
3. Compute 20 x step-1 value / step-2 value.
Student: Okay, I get 20.0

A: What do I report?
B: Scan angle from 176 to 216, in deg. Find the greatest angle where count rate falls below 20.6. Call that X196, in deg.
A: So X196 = 214.5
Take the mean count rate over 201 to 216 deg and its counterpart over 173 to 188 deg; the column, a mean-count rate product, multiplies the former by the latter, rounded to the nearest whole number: 301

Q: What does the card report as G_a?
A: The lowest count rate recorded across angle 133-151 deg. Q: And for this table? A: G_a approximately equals 20.14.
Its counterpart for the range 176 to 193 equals 16.22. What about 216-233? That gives 13.7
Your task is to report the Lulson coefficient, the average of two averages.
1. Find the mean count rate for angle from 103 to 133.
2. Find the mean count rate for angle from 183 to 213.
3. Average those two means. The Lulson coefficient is 18.6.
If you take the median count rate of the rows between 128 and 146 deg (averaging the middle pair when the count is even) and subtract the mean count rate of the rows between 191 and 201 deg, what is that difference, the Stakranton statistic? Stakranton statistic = 5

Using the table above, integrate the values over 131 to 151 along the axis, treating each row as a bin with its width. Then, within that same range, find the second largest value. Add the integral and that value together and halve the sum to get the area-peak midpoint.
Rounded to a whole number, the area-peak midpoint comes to 220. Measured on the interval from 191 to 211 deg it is 163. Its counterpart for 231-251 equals 229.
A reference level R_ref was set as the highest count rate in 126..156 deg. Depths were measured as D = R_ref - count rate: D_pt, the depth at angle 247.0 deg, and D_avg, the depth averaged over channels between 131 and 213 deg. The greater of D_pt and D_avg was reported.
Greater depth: 3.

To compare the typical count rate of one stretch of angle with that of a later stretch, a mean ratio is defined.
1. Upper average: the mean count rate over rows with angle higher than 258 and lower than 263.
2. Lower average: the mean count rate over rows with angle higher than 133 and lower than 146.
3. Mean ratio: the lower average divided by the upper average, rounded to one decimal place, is 1.0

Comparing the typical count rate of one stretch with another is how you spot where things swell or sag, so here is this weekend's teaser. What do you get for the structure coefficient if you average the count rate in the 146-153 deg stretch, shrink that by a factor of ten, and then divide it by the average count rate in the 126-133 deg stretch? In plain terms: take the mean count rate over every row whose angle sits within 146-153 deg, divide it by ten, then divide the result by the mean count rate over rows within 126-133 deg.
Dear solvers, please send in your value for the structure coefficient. 0.102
